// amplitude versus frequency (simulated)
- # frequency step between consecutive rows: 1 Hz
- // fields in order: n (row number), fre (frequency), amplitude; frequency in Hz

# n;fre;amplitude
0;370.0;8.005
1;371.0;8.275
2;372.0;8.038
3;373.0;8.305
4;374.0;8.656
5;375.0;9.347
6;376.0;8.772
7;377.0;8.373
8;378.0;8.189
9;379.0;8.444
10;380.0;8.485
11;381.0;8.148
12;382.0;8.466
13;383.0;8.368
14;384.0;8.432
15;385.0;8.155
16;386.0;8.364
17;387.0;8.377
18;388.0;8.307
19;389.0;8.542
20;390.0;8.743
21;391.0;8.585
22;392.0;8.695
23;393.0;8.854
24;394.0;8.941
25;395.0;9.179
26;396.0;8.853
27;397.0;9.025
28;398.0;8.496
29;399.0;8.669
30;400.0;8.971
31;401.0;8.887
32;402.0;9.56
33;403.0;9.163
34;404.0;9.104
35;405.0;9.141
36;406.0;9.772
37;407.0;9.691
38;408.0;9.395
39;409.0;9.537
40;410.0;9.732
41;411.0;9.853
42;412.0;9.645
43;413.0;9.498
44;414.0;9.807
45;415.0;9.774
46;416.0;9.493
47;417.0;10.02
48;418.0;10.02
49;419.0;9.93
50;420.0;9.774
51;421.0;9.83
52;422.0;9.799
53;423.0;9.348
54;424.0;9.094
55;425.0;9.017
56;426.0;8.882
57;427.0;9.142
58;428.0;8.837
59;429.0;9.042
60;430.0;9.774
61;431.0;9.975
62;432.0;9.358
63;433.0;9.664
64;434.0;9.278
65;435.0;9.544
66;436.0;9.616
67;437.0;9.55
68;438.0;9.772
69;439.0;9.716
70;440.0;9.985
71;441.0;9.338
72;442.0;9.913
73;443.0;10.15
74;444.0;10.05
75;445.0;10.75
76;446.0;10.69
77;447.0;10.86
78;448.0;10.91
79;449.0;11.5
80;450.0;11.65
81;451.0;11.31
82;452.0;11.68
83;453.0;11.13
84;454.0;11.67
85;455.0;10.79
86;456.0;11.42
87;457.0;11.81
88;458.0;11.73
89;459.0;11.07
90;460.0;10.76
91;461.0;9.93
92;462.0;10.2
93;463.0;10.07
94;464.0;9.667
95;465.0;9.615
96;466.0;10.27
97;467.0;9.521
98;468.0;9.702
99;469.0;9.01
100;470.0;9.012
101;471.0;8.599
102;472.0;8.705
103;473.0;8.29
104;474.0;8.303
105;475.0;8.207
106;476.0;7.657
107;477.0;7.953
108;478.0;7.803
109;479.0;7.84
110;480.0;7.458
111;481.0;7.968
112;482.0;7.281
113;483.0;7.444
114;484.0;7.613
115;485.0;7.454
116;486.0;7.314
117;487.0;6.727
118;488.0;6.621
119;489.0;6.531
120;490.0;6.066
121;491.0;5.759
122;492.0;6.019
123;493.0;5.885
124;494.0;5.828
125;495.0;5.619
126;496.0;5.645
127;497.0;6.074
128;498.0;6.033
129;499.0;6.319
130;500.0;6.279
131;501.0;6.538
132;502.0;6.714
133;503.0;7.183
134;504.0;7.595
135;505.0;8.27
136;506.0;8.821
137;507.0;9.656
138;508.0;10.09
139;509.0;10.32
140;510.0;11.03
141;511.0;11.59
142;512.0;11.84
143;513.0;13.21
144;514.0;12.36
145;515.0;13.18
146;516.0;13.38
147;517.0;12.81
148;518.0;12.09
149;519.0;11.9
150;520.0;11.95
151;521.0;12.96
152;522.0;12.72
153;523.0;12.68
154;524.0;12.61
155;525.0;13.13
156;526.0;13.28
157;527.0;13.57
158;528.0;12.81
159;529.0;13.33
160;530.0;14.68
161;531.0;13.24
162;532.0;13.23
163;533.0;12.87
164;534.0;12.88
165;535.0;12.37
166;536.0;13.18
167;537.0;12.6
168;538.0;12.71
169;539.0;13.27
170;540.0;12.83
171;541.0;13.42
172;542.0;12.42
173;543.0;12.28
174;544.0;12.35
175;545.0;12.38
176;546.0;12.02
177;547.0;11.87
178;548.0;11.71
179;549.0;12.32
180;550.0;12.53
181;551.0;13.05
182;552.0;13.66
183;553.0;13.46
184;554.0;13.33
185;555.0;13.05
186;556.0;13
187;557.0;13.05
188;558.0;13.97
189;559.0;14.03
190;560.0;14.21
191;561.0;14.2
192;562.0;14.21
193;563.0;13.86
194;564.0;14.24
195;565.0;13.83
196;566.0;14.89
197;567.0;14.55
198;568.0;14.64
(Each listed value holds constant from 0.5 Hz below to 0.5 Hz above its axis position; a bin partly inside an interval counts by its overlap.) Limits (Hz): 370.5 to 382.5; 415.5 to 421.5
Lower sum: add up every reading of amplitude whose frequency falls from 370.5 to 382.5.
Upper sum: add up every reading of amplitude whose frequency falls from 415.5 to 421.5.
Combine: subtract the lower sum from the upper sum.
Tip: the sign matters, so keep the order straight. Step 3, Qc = -42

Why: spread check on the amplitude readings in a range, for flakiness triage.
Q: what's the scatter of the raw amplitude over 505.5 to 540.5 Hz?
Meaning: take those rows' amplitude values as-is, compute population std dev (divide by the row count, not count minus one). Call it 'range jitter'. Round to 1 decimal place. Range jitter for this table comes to 1.2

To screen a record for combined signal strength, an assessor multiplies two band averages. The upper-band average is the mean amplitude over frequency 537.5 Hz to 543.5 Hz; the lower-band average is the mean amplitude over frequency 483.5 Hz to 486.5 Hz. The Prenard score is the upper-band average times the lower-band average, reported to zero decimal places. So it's 96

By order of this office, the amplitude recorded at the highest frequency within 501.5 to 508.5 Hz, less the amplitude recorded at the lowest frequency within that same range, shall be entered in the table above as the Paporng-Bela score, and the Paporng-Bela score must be 3.4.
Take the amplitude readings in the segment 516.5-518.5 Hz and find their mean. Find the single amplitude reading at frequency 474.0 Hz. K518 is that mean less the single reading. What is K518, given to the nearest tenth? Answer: 4.1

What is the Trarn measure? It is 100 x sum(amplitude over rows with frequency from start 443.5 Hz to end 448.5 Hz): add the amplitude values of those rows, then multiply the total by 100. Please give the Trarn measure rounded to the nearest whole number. 5326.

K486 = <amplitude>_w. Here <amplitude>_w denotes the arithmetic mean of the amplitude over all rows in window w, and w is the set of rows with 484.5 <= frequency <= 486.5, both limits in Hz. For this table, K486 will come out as 7.4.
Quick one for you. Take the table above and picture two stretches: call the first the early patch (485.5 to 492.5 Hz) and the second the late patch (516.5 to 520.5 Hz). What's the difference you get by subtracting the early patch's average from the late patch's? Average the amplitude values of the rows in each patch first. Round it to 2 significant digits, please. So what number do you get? 5.8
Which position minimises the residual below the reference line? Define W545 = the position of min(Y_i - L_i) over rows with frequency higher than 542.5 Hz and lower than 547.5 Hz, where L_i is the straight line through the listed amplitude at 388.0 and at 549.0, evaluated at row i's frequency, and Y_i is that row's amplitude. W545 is 547.0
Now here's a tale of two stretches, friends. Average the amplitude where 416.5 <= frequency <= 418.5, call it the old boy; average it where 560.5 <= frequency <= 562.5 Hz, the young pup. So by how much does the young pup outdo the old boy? 4.2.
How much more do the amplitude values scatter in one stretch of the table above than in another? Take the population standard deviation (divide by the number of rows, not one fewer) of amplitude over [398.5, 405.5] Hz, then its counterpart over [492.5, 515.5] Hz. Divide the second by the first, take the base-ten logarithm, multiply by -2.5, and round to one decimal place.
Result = -2.5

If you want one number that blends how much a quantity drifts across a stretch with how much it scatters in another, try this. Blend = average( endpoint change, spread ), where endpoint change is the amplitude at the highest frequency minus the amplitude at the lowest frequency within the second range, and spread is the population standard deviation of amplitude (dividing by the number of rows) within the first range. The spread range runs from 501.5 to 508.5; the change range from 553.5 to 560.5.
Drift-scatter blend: 1.0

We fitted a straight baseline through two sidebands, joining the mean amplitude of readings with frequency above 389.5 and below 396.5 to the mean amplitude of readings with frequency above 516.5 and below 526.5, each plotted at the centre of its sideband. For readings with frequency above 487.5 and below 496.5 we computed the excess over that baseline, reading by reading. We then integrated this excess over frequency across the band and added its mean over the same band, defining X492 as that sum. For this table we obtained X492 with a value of -57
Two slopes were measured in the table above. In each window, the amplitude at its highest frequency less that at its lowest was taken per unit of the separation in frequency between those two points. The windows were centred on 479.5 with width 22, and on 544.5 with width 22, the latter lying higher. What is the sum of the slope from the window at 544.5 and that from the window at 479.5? -0.1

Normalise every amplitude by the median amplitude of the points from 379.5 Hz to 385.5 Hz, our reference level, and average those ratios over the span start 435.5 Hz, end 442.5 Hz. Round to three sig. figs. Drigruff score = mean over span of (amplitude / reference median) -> 1.15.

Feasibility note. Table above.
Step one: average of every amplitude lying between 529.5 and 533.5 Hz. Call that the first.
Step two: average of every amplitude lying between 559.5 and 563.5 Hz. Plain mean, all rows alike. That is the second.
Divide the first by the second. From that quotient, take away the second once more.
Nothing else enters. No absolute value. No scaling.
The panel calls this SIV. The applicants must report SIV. -13.2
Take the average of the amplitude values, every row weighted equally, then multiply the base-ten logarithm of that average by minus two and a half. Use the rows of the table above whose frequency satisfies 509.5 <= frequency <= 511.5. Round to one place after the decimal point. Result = -2.6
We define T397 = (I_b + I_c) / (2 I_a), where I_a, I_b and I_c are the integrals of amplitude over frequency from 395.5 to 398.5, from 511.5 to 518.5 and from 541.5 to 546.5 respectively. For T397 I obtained 2.8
